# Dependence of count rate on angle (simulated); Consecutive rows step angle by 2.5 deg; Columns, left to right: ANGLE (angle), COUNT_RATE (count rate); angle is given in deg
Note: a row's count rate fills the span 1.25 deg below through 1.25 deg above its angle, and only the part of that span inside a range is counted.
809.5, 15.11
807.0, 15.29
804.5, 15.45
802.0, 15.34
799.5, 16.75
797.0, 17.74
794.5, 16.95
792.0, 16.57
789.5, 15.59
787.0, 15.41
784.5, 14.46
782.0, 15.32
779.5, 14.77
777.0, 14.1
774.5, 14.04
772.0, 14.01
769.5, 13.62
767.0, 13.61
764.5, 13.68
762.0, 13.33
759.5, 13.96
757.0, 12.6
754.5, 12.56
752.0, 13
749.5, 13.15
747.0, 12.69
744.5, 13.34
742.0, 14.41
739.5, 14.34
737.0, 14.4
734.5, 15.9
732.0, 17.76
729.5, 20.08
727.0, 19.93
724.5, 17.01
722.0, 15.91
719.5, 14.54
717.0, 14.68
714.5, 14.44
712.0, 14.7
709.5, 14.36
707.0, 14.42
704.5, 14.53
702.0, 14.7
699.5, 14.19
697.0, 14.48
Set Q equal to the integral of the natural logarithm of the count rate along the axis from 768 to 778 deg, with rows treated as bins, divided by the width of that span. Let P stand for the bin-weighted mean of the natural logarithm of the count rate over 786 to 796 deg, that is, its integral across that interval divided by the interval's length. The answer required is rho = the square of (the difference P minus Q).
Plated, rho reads 0.02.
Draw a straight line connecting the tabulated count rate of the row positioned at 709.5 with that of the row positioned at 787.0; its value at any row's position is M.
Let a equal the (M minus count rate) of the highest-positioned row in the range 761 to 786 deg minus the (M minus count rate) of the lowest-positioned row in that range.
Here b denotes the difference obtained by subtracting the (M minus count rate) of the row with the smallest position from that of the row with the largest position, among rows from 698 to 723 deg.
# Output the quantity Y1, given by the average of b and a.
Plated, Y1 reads -1.1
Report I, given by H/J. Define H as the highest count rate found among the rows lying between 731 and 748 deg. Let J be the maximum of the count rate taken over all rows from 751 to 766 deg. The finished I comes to 1.27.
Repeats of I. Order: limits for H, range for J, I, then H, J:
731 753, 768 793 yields 1.07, 17.76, 16.57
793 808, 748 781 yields 1.20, 17.74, 14.77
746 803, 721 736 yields 0.88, 17.74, 20.08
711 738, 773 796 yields 1.18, 20.08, 16.95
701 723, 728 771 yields 0.79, 15.91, 20.08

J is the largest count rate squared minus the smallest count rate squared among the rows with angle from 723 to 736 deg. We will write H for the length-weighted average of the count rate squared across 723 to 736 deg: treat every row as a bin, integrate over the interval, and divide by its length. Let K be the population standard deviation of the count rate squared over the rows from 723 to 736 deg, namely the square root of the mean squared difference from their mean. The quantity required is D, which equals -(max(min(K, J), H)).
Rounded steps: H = 328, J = 150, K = 59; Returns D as -328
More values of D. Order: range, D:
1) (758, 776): -189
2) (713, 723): -221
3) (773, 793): -226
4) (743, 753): -171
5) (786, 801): -273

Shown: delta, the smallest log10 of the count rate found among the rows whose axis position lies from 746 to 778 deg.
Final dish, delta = 1.10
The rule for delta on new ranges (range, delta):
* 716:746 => 1.13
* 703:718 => 1.16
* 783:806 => 1.16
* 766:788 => 1.13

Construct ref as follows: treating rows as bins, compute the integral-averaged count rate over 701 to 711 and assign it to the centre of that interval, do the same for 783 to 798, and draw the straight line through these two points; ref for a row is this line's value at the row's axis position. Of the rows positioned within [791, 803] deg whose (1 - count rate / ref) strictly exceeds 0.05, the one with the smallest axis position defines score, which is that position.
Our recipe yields 802.0 deg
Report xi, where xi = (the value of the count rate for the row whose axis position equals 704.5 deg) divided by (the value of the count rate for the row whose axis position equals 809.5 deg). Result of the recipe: 0.96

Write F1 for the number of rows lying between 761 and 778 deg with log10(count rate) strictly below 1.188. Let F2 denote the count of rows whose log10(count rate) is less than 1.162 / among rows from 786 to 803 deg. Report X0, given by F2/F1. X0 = 0.0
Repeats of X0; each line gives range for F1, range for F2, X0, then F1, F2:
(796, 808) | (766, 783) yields 2.5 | 2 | 5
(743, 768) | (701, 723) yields 0.3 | 10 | 3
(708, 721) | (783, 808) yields 0.2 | 5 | 1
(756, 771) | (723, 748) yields 0.8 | 6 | 5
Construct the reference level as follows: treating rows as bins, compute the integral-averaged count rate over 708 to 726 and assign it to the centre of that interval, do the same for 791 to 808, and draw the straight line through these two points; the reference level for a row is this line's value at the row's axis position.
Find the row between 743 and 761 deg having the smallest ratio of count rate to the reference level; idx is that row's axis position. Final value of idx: 754.5 deg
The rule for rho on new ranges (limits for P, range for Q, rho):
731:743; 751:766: 0.02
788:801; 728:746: 0.00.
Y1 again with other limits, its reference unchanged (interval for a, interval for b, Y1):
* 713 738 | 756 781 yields -0.8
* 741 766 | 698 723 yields -0.2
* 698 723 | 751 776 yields -1.1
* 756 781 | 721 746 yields 0.5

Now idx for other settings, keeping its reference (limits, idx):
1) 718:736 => 719.5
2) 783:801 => 784.5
